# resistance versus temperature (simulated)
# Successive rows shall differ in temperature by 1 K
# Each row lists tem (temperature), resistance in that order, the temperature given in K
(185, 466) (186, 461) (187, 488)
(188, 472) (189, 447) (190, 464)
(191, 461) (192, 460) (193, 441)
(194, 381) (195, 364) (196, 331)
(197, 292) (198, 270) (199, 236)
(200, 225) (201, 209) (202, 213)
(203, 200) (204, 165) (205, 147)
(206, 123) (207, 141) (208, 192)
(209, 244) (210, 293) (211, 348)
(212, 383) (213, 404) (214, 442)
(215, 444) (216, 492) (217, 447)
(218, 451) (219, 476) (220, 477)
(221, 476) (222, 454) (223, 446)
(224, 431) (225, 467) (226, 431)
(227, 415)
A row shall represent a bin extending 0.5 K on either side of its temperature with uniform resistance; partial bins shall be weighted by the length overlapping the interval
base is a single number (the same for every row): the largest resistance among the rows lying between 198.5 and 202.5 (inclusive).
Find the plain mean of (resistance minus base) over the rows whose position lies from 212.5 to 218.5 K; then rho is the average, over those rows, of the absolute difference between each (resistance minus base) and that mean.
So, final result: 17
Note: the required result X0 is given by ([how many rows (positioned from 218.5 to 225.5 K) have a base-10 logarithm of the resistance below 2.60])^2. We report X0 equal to 0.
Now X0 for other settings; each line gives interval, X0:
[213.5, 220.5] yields 0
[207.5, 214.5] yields 25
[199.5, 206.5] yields 49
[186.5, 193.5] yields 0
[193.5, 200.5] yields 49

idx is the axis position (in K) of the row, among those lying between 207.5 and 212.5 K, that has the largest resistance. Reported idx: 212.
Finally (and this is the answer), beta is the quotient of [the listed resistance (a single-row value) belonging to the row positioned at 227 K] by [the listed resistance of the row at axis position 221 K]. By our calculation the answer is 0.87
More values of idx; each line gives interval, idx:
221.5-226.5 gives 225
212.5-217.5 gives 216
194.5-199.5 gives 195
